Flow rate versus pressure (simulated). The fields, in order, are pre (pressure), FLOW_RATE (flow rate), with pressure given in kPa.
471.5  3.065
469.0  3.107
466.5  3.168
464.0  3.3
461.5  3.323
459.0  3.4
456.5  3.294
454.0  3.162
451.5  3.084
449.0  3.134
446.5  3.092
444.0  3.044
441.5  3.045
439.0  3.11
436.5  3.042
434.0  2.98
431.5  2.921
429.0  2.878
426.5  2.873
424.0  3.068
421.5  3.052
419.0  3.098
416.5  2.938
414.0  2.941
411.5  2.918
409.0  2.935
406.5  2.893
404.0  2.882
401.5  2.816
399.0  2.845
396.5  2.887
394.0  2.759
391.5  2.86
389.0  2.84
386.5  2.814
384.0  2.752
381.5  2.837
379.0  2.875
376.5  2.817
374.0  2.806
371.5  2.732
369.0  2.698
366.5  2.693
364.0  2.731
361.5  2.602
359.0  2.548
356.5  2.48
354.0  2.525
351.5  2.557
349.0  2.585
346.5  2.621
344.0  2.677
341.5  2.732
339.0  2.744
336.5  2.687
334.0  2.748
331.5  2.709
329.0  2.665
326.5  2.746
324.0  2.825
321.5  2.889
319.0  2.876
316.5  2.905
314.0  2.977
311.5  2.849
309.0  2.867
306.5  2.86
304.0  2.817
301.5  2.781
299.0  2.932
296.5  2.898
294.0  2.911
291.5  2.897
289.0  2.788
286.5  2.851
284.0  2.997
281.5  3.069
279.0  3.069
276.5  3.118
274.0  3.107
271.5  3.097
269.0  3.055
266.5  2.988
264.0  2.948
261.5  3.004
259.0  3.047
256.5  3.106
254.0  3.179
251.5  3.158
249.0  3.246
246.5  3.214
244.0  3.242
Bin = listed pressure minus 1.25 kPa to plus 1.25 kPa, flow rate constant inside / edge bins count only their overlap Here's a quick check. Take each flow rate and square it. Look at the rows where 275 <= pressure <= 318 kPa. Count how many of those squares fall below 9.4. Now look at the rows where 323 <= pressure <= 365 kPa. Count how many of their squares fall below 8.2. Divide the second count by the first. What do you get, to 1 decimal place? 1.2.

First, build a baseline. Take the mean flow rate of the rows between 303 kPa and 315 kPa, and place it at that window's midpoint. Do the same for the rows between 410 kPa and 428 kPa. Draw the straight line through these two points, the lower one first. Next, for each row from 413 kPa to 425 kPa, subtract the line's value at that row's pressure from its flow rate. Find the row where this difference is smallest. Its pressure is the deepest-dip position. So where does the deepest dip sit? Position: 416.5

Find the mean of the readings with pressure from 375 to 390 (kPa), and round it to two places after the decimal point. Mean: 2.82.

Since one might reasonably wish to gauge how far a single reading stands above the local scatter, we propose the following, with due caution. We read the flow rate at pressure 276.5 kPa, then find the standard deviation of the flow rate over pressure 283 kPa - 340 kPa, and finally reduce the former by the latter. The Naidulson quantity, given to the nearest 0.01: 3.03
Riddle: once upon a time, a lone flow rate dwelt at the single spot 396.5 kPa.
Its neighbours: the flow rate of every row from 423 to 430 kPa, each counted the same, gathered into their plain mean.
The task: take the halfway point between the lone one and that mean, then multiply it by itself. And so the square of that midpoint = 8.5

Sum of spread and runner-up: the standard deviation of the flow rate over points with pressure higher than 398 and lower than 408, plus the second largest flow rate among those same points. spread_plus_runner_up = 2.9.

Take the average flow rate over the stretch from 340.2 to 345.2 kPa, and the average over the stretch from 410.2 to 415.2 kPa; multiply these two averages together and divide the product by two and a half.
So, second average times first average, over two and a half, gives 3.17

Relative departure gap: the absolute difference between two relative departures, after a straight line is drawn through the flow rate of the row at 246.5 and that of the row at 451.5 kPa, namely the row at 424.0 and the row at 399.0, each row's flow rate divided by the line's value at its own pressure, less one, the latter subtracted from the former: 0.08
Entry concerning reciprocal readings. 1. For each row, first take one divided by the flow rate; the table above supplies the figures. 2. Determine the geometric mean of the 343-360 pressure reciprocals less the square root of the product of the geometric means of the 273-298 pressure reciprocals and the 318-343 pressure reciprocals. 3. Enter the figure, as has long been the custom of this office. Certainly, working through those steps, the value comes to 0.040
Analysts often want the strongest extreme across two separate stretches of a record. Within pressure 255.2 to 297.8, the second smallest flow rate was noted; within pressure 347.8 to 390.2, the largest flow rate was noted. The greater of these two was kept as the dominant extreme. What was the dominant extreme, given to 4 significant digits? 2.875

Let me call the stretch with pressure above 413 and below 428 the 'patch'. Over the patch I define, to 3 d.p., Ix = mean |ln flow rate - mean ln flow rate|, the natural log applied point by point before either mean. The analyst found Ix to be 0.026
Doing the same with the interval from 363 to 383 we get 0.022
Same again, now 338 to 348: 0.017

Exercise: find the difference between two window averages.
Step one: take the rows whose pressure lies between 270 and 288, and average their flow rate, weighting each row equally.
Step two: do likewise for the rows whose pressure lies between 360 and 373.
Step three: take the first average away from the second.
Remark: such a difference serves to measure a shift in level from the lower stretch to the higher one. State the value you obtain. -0.35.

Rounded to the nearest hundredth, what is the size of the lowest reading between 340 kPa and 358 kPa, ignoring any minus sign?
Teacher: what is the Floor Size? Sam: 2.48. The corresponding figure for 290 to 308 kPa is 2.78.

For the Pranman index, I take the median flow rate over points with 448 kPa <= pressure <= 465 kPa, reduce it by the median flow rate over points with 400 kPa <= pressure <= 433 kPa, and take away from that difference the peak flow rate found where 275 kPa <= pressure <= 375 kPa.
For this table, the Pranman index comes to -2.7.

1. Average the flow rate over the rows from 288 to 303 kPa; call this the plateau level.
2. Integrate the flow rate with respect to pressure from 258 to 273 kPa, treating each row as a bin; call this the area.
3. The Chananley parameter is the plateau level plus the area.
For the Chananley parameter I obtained 48.2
